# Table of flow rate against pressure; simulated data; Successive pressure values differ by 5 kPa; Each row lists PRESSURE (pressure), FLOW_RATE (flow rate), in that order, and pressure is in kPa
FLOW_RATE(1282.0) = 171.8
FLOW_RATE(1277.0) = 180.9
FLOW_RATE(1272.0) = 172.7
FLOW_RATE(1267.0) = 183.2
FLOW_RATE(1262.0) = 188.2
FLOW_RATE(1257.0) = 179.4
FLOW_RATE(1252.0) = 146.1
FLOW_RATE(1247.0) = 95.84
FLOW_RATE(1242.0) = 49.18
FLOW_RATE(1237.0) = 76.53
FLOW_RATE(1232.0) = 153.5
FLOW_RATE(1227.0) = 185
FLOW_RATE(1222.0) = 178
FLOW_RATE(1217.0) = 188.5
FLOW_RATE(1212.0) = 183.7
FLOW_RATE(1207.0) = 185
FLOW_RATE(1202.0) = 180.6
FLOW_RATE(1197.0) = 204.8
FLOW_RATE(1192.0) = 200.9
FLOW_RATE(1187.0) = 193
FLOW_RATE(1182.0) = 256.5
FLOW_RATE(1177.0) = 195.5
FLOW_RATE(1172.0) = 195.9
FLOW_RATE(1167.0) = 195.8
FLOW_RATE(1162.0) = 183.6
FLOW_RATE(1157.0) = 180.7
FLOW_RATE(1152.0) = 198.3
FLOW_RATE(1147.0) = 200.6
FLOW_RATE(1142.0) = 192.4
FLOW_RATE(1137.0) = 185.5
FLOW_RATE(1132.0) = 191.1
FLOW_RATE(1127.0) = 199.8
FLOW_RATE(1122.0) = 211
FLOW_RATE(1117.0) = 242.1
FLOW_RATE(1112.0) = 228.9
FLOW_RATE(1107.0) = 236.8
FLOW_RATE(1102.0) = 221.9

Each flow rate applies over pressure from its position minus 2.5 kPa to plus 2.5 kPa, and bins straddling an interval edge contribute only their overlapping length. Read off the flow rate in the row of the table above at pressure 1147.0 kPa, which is 200.6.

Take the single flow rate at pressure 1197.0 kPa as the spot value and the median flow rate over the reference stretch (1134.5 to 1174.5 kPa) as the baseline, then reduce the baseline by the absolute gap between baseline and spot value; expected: 183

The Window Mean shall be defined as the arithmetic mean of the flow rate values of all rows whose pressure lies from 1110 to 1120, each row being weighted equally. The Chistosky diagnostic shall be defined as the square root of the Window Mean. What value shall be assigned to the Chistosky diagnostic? 15.3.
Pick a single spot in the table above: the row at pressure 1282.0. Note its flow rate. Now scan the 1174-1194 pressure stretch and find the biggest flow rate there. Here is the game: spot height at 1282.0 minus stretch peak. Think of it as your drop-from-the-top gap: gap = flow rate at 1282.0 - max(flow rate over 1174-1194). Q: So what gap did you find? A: -85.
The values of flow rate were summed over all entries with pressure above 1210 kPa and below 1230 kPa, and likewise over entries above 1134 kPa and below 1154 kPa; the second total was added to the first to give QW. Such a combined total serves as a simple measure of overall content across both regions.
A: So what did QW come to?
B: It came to 1512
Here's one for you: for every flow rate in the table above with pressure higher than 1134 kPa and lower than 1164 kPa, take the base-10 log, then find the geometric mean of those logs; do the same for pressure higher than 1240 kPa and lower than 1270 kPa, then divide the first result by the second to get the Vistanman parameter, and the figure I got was 1.09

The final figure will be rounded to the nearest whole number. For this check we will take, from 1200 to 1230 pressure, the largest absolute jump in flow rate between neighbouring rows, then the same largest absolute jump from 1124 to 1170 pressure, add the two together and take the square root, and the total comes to 5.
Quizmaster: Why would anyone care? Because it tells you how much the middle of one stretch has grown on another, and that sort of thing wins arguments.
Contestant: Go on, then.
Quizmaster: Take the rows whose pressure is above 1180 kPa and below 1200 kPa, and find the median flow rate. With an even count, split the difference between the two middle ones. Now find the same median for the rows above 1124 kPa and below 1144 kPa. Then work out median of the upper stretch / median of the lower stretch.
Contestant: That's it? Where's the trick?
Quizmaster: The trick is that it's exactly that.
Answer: 1.06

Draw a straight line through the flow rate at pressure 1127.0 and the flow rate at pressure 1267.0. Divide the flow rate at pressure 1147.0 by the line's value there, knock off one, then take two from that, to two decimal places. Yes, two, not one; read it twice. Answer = -1.98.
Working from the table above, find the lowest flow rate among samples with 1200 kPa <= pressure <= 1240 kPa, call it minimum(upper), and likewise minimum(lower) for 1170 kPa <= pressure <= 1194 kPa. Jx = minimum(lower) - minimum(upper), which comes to 116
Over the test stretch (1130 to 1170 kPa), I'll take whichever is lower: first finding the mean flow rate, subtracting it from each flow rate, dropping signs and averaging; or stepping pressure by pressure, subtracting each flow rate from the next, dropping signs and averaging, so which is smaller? 6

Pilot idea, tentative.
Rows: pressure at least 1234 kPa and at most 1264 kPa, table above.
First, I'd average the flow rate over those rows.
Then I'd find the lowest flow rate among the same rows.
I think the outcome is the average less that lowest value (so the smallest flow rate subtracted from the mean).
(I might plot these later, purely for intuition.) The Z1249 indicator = 73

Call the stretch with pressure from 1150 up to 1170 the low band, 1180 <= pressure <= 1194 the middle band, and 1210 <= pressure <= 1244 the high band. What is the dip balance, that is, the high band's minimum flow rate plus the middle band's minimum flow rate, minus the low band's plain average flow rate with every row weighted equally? 53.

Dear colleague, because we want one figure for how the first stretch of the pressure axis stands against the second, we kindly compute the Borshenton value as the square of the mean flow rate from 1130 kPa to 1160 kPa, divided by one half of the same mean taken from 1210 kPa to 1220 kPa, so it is 394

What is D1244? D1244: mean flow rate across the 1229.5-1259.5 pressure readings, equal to 117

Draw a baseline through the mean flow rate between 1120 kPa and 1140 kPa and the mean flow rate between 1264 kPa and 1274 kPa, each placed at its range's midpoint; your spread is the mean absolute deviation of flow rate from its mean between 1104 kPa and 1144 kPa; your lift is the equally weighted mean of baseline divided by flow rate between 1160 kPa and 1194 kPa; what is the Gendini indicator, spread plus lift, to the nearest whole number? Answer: 20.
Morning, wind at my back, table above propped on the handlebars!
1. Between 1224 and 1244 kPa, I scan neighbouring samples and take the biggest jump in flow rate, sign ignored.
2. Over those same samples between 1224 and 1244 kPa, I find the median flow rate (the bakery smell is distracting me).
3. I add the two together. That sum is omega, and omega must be 192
